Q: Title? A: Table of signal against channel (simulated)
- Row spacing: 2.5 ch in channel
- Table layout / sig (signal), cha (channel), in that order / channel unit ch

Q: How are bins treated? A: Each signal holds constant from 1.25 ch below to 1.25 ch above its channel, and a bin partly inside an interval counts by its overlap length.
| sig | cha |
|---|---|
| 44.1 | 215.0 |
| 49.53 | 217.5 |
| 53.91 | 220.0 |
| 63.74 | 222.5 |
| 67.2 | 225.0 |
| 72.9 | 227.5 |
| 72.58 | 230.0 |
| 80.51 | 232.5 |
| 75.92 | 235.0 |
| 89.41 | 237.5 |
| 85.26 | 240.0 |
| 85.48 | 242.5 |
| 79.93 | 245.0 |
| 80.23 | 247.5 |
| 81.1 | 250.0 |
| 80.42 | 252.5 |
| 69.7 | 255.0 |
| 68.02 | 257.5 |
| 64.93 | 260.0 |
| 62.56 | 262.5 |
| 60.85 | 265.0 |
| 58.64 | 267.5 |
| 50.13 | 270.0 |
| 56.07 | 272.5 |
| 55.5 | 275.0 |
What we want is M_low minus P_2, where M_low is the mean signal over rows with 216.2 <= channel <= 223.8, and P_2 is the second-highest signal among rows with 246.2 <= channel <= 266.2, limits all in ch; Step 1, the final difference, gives -25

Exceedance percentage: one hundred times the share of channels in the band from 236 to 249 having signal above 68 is 100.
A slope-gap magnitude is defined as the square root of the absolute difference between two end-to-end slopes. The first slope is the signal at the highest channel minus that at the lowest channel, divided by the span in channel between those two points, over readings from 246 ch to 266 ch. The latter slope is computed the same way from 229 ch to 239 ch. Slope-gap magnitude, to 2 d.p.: 1.83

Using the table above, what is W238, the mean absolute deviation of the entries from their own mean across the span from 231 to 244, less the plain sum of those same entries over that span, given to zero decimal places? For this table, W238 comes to -412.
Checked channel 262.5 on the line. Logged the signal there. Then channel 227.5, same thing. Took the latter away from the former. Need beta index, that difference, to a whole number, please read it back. -10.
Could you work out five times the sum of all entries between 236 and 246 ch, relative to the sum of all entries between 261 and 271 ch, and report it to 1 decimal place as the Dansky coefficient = 7.3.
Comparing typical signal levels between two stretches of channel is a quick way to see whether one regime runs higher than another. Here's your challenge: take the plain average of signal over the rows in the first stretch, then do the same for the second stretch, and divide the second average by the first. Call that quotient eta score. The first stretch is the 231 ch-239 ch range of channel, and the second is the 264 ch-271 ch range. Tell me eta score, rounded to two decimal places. 0.69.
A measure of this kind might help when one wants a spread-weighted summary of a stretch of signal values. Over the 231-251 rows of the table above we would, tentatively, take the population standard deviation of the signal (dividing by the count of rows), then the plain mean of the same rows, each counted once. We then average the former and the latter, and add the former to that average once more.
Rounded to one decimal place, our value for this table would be 47.0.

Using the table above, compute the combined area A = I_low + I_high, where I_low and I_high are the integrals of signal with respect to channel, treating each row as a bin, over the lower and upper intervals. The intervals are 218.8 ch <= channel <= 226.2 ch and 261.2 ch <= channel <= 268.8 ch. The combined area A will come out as 917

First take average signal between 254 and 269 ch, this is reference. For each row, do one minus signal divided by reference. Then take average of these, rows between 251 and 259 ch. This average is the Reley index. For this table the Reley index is -0.1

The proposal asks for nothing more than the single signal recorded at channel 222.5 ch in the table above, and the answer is 63.74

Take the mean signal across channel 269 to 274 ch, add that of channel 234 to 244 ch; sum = 137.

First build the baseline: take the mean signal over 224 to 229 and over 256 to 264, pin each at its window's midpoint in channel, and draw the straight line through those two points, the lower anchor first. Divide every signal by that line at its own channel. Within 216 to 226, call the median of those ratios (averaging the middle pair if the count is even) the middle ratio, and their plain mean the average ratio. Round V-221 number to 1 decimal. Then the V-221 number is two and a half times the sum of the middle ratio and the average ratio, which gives 4.1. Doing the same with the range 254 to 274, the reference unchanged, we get 4.8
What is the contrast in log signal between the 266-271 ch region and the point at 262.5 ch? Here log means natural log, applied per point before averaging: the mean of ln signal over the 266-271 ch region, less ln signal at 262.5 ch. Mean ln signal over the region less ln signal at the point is -0.1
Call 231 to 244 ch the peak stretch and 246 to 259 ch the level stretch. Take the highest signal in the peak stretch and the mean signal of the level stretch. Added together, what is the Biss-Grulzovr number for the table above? 165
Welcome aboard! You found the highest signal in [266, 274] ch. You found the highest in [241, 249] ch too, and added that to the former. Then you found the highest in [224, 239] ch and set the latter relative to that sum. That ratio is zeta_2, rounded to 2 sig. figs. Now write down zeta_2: 0.62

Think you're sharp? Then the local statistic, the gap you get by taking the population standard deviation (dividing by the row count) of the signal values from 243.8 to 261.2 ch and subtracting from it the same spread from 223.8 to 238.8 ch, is -1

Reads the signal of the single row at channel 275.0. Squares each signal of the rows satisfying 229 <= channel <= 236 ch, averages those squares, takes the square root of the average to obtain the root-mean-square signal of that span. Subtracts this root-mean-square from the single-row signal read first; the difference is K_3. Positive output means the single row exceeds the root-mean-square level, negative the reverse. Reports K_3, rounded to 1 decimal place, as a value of -20.9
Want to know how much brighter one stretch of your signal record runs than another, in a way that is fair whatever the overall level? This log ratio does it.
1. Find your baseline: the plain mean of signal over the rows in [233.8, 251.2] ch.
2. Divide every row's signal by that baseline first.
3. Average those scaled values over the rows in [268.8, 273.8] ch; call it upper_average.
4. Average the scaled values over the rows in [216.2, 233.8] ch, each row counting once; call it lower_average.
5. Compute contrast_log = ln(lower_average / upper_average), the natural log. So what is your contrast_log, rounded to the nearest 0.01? 0.21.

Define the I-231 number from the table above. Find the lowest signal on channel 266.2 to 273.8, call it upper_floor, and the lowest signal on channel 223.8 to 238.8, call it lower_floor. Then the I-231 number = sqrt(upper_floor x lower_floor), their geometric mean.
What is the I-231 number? 58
